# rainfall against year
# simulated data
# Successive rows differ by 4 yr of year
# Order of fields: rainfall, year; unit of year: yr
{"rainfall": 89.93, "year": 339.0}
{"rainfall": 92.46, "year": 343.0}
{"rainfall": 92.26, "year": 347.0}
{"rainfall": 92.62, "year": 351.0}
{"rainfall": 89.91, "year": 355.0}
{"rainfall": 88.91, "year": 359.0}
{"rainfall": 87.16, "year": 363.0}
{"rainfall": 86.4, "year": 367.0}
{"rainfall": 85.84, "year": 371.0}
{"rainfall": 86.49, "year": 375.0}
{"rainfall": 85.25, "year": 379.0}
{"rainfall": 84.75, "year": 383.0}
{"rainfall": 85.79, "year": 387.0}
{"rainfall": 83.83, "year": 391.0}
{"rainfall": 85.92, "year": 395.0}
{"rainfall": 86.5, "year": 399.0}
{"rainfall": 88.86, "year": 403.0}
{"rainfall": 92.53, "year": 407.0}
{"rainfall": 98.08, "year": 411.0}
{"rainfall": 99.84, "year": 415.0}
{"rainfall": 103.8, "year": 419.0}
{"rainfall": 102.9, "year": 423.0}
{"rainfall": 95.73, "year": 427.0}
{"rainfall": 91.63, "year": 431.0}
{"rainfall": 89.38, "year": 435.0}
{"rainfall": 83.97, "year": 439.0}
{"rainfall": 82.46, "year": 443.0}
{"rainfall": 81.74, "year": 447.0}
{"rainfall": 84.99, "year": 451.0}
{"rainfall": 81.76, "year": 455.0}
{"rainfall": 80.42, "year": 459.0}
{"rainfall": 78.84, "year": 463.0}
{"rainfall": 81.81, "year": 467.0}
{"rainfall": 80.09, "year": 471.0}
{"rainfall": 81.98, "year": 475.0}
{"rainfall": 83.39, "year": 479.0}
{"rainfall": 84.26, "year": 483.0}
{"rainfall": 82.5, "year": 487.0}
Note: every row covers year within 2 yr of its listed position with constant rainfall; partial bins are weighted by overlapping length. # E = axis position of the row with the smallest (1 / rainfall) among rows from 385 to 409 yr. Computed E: 407.0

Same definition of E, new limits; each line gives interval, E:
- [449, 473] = 451.0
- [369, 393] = 375.0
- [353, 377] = 355.0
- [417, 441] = 419.0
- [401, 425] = 419.0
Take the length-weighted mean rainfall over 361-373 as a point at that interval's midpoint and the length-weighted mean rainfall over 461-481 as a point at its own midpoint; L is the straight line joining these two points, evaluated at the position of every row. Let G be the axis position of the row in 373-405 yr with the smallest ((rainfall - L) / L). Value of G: 391.0 yr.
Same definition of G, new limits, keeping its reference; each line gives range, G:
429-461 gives 459.0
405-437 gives 435.0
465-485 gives 471.0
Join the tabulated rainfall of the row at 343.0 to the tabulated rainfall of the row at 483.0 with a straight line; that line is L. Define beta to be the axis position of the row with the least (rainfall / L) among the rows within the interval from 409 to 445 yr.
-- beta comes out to 443.0 yr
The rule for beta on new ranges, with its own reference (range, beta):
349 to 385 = 383.0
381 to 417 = 391.0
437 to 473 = 463.0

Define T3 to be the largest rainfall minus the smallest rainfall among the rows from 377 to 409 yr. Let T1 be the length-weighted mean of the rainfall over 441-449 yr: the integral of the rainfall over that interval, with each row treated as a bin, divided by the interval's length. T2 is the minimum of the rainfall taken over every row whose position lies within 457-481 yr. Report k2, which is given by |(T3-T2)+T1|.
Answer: 12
